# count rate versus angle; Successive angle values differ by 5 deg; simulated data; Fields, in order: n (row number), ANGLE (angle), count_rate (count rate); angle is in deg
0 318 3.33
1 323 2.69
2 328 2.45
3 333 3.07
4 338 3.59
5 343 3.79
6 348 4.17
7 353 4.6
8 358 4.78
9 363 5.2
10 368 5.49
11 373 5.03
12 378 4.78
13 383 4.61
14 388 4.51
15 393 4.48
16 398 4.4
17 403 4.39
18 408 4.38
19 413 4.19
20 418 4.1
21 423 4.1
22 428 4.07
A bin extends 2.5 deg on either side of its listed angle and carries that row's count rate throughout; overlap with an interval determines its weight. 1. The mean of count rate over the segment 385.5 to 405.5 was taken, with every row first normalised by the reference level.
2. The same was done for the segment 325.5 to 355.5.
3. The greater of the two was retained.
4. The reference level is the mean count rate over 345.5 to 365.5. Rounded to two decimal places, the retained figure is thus 0.95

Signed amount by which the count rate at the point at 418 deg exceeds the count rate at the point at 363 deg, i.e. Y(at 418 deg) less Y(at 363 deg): -1.1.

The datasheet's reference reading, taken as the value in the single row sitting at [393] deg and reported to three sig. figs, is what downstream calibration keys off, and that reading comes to 4.48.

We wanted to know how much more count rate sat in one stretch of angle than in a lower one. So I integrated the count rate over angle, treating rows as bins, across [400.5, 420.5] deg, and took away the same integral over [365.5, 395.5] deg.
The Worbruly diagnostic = -59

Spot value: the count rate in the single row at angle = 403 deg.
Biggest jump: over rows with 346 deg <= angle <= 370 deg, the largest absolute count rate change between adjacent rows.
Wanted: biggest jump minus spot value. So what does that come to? -3.96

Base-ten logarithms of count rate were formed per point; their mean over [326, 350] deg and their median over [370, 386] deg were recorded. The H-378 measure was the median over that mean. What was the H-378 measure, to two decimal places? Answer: 1.29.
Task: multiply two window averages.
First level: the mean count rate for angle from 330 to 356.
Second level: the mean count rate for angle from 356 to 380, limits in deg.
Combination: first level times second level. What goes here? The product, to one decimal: 19.4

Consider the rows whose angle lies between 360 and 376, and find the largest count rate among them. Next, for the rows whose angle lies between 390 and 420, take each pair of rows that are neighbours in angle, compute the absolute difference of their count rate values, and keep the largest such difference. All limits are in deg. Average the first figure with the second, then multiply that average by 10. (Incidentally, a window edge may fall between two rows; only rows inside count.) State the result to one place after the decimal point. 28.4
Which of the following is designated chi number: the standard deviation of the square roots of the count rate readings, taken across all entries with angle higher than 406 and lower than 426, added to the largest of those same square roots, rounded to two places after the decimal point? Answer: 2.12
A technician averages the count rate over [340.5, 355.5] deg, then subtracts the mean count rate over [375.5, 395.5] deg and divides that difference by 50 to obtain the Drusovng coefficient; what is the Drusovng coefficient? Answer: -0.008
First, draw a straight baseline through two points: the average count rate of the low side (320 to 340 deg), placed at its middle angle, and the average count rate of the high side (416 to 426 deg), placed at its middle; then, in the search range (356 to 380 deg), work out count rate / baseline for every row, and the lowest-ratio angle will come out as 378 deg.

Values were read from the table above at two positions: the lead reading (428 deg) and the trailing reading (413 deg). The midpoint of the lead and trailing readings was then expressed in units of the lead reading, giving 1.015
